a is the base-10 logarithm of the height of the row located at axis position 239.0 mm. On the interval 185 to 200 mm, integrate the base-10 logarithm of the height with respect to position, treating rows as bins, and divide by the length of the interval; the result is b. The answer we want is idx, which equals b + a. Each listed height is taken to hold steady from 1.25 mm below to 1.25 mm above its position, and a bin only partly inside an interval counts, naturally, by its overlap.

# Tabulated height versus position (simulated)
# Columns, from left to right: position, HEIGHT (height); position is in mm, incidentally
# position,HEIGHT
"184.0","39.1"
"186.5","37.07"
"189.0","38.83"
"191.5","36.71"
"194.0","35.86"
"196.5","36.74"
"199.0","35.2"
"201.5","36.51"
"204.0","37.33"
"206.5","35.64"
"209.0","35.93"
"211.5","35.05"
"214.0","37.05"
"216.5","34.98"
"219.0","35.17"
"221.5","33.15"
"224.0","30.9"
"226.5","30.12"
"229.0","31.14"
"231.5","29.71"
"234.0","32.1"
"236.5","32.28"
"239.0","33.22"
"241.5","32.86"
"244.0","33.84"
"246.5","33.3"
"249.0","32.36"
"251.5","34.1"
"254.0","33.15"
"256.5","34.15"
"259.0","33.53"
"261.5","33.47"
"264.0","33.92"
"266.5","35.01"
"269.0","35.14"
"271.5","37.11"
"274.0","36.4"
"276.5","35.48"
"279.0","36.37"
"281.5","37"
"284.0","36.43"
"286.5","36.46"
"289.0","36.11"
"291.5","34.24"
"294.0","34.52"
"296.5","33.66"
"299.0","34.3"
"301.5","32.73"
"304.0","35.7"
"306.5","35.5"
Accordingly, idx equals 3.09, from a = 1.52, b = 1.57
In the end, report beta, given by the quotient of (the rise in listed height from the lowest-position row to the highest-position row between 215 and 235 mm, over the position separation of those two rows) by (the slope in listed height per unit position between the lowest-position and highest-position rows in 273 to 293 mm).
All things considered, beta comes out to 1.3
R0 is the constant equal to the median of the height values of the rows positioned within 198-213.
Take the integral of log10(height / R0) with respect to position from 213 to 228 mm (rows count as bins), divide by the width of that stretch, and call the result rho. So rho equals -0.03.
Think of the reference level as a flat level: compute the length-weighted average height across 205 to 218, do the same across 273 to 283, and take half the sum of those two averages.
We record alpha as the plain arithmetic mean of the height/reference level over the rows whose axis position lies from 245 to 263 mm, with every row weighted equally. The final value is 0.93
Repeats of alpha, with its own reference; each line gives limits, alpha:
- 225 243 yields 0.88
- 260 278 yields 0.98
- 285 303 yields 0.96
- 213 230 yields 0.92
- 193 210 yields 1.00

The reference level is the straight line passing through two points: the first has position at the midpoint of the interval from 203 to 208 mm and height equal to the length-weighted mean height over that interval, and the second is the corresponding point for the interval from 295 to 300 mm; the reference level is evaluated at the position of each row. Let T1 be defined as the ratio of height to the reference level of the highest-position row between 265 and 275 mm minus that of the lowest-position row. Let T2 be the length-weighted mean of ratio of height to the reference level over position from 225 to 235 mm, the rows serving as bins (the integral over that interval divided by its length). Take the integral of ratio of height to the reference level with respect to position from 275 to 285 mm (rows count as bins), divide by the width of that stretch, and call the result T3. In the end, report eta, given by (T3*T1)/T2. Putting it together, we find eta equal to 0.06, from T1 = 0.05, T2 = 0.86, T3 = 1.05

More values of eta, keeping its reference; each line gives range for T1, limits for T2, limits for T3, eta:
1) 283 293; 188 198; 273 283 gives -0.06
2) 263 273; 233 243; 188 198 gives 0.11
